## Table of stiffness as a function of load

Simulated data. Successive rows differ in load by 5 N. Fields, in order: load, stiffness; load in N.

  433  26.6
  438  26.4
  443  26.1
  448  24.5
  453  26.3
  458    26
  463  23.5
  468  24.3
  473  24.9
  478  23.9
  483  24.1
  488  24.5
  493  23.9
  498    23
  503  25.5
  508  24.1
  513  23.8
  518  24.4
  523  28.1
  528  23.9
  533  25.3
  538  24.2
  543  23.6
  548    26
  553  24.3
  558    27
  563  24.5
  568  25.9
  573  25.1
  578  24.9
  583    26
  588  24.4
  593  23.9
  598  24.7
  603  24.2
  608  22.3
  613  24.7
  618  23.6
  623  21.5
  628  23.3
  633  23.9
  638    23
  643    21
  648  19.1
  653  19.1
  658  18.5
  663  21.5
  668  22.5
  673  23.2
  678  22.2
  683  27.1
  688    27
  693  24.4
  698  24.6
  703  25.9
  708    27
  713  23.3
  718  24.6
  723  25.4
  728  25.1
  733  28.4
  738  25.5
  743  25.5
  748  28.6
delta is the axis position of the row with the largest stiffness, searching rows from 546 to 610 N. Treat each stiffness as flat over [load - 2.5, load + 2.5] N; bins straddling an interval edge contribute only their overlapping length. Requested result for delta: 558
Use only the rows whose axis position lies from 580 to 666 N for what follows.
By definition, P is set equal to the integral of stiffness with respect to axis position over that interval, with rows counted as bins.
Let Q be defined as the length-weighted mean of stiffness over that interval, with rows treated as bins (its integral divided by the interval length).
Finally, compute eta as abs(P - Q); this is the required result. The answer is 1925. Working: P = 1947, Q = 22.6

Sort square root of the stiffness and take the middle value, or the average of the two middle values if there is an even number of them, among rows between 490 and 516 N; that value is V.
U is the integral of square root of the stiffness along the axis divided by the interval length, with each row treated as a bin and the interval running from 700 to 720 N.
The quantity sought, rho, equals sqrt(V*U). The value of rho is 4.95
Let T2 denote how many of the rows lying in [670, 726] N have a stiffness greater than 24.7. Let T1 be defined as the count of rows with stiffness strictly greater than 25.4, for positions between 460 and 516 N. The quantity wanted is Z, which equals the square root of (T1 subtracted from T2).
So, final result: 2.0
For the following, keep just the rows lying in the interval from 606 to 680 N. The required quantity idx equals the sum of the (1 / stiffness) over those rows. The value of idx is 0.688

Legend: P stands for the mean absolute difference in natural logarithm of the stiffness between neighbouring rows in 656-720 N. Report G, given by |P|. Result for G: 0.073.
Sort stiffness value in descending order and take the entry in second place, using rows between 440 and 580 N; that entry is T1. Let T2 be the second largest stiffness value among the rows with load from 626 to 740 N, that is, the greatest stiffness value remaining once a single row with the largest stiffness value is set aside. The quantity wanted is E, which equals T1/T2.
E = 1.00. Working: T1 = 27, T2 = 27.1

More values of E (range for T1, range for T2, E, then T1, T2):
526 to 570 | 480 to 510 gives 1.06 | 26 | 24.5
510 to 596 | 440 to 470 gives 1.03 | 27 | 26.1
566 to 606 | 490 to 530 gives 1.02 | 25.9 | 25.5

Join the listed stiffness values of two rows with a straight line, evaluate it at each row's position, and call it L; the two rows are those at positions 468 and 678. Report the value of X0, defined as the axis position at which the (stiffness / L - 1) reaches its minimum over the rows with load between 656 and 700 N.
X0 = 658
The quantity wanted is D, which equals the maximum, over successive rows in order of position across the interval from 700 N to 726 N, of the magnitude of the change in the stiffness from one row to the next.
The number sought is 3.7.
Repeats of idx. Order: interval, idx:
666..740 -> 0.601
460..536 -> 0.614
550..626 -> 0.615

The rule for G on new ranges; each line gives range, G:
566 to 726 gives 0.059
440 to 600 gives 0.054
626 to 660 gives 0.047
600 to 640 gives 0.067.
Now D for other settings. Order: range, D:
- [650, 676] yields 3.0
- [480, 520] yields 2.5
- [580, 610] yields 1.9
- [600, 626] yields 2.4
